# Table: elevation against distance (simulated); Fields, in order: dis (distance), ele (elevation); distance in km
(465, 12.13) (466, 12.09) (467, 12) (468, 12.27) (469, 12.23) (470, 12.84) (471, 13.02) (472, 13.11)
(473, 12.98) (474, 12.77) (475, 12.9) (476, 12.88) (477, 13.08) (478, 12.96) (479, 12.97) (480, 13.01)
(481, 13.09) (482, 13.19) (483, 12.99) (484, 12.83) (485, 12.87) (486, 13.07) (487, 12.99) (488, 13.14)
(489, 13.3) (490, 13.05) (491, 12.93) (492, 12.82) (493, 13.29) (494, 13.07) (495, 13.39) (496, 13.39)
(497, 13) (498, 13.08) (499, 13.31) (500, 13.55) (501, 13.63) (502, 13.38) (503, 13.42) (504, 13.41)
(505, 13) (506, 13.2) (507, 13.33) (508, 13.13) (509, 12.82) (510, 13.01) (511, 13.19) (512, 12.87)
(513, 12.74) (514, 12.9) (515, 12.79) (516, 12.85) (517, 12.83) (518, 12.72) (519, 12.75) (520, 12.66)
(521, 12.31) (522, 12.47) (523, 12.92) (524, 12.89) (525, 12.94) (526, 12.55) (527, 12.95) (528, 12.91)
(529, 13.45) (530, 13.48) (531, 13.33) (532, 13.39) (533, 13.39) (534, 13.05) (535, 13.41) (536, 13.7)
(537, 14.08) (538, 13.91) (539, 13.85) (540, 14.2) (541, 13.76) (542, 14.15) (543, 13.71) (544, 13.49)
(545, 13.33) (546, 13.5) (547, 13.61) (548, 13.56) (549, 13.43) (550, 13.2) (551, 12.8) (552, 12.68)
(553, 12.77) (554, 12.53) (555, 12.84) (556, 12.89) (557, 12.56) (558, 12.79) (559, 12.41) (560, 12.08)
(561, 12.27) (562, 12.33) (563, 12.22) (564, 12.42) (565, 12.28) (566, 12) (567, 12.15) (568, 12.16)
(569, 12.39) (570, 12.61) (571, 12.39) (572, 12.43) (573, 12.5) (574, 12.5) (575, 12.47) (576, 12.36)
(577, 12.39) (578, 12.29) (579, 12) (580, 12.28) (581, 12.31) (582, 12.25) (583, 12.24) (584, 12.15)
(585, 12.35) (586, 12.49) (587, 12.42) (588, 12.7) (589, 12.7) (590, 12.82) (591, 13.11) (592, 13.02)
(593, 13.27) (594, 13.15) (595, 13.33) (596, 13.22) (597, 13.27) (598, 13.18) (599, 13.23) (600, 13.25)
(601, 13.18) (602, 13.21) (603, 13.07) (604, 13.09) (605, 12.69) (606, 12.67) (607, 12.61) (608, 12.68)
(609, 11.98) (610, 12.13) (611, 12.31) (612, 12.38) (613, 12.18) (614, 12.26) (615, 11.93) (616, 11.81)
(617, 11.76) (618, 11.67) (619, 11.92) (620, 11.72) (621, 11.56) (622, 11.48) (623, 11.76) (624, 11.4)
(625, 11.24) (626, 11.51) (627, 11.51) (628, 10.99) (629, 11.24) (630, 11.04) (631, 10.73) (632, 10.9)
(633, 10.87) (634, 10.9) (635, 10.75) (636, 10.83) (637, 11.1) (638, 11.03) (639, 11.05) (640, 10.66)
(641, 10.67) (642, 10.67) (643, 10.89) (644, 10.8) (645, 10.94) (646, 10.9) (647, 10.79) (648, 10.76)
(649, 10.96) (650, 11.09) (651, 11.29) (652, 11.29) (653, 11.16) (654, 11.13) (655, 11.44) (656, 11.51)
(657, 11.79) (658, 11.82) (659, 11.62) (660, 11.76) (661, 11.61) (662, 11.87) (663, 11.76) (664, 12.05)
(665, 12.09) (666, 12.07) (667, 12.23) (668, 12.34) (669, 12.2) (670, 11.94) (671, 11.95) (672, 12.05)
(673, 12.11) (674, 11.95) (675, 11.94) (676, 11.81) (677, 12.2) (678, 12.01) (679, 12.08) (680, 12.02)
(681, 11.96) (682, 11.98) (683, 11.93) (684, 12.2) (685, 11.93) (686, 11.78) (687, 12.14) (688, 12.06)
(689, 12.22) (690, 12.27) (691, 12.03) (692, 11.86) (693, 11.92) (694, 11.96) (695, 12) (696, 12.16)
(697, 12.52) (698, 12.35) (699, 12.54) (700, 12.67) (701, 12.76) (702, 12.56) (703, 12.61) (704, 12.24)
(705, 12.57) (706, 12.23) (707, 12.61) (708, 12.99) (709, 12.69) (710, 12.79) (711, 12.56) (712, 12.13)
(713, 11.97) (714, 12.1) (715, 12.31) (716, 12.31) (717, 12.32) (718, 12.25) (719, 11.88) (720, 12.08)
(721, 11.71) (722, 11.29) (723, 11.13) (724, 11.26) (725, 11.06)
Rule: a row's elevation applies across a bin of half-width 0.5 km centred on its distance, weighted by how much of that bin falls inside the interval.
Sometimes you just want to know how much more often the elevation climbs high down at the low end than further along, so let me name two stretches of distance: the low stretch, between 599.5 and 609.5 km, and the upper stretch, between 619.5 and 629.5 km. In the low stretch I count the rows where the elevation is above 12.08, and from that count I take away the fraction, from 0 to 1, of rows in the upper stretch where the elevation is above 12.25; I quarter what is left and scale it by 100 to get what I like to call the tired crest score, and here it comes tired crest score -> 225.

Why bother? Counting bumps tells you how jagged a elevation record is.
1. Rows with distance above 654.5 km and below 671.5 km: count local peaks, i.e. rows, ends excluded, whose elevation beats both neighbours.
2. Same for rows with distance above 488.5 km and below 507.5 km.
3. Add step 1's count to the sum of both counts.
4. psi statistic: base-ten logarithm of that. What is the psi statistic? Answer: 1.11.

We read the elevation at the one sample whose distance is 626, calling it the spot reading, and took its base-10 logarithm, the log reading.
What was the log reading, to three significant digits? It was 1.06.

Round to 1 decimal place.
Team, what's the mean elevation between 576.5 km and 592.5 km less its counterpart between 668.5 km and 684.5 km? 0.4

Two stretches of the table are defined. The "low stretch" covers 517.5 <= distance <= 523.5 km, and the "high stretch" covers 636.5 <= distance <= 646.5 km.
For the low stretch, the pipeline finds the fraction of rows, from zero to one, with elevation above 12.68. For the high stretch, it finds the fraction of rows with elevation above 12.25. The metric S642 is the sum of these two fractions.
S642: 0.5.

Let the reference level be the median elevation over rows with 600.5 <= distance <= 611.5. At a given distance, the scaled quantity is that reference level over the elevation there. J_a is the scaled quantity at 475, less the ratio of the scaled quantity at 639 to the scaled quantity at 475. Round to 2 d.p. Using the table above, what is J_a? -0.18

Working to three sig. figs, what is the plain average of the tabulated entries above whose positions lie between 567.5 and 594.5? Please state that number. 12.5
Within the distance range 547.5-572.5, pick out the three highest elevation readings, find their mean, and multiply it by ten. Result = 134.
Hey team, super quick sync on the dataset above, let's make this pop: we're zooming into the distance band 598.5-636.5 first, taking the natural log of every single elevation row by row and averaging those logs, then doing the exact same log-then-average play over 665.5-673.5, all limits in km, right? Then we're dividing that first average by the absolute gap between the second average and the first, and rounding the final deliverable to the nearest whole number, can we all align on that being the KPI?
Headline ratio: 129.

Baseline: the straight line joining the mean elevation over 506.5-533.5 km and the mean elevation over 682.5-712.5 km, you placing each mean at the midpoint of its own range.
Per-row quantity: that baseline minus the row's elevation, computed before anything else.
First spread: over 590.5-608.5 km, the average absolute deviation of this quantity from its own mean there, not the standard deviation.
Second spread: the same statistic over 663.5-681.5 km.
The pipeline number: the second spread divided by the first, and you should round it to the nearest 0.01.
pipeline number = 0.52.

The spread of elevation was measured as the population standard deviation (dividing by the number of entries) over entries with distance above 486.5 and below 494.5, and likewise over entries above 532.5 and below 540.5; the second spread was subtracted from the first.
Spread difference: -0.21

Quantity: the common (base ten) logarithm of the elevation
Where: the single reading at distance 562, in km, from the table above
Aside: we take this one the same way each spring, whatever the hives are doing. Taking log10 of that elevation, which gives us 1.09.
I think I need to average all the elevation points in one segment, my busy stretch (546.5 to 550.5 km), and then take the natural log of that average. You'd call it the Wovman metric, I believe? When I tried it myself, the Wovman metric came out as 2.60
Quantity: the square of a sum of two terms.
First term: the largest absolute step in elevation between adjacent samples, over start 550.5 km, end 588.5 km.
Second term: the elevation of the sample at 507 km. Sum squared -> 188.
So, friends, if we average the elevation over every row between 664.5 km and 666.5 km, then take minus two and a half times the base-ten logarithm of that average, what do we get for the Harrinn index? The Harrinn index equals -2.71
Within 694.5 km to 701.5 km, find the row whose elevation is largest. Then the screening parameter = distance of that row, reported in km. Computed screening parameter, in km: 701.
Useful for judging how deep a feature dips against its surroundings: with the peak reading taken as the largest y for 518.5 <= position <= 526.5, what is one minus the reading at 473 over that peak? 0.00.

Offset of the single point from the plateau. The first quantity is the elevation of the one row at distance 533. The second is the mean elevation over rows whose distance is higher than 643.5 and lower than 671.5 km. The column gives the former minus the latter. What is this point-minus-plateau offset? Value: 1.8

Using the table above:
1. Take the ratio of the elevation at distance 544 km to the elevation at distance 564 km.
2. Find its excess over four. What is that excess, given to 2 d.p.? -2.91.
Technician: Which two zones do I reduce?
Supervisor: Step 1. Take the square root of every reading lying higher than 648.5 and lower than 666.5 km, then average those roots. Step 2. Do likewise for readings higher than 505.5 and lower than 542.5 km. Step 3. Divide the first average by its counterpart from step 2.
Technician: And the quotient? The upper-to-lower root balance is 0.94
